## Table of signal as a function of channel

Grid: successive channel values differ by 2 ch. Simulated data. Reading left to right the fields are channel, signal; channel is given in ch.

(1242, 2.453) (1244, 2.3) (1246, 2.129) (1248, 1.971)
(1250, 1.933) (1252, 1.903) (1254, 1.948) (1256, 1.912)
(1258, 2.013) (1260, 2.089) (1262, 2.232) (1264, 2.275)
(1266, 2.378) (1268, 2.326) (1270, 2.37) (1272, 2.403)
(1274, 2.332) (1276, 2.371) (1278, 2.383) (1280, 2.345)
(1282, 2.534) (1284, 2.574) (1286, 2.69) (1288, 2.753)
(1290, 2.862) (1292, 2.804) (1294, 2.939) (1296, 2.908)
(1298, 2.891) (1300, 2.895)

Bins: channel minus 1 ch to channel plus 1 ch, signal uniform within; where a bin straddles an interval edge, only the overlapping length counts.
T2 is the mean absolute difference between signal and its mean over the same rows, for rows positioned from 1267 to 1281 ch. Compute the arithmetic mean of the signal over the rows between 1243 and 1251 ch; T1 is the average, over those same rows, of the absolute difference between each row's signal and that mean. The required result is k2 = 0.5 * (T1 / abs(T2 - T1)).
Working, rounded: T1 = 0.131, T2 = 0.02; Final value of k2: 0.61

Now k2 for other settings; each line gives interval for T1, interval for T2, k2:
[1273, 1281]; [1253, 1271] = 0.07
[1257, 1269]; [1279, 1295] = 1.38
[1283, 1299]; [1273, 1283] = 1.18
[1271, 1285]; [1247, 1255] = 0.69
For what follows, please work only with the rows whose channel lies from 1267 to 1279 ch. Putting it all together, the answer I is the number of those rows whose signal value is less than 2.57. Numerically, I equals 6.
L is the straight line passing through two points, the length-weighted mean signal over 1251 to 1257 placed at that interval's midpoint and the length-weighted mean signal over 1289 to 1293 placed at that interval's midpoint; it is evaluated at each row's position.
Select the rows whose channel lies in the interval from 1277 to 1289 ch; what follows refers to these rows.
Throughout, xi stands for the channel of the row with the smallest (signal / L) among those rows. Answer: 1280 ch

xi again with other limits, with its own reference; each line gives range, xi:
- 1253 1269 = 1256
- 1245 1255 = 1254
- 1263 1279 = 1278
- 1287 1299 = 1298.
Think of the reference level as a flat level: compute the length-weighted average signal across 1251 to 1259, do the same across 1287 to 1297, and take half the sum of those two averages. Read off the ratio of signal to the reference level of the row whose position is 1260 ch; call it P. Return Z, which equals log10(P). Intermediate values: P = 0.87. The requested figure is -0.06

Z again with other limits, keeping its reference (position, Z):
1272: 0.00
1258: -0.08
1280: -0.01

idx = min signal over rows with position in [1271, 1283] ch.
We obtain 2.332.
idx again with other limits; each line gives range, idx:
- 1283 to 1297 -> 2.574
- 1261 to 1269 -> 2.232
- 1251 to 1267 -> 1.903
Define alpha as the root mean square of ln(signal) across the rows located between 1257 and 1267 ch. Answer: 0.79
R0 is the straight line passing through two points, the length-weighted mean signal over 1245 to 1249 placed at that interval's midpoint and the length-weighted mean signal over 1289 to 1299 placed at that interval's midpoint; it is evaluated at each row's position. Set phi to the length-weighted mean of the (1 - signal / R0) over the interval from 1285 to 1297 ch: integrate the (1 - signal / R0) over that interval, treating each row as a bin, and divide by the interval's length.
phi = 0.00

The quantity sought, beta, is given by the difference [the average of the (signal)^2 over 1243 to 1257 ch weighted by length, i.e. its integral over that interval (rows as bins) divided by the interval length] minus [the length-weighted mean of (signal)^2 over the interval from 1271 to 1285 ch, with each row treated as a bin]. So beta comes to -1.8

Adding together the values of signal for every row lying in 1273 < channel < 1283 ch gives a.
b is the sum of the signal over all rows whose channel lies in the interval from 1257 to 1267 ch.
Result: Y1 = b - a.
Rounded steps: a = 12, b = 11.0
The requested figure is -1.0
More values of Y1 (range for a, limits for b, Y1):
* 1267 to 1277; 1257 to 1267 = -0.8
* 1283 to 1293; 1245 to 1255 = -3.8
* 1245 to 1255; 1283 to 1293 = 3.8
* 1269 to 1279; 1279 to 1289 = 1.0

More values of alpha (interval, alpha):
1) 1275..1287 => 0.91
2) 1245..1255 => 0.68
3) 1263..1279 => 0.86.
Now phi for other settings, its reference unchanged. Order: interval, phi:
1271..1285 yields 0.07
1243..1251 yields -0.02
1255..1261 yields 0.11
